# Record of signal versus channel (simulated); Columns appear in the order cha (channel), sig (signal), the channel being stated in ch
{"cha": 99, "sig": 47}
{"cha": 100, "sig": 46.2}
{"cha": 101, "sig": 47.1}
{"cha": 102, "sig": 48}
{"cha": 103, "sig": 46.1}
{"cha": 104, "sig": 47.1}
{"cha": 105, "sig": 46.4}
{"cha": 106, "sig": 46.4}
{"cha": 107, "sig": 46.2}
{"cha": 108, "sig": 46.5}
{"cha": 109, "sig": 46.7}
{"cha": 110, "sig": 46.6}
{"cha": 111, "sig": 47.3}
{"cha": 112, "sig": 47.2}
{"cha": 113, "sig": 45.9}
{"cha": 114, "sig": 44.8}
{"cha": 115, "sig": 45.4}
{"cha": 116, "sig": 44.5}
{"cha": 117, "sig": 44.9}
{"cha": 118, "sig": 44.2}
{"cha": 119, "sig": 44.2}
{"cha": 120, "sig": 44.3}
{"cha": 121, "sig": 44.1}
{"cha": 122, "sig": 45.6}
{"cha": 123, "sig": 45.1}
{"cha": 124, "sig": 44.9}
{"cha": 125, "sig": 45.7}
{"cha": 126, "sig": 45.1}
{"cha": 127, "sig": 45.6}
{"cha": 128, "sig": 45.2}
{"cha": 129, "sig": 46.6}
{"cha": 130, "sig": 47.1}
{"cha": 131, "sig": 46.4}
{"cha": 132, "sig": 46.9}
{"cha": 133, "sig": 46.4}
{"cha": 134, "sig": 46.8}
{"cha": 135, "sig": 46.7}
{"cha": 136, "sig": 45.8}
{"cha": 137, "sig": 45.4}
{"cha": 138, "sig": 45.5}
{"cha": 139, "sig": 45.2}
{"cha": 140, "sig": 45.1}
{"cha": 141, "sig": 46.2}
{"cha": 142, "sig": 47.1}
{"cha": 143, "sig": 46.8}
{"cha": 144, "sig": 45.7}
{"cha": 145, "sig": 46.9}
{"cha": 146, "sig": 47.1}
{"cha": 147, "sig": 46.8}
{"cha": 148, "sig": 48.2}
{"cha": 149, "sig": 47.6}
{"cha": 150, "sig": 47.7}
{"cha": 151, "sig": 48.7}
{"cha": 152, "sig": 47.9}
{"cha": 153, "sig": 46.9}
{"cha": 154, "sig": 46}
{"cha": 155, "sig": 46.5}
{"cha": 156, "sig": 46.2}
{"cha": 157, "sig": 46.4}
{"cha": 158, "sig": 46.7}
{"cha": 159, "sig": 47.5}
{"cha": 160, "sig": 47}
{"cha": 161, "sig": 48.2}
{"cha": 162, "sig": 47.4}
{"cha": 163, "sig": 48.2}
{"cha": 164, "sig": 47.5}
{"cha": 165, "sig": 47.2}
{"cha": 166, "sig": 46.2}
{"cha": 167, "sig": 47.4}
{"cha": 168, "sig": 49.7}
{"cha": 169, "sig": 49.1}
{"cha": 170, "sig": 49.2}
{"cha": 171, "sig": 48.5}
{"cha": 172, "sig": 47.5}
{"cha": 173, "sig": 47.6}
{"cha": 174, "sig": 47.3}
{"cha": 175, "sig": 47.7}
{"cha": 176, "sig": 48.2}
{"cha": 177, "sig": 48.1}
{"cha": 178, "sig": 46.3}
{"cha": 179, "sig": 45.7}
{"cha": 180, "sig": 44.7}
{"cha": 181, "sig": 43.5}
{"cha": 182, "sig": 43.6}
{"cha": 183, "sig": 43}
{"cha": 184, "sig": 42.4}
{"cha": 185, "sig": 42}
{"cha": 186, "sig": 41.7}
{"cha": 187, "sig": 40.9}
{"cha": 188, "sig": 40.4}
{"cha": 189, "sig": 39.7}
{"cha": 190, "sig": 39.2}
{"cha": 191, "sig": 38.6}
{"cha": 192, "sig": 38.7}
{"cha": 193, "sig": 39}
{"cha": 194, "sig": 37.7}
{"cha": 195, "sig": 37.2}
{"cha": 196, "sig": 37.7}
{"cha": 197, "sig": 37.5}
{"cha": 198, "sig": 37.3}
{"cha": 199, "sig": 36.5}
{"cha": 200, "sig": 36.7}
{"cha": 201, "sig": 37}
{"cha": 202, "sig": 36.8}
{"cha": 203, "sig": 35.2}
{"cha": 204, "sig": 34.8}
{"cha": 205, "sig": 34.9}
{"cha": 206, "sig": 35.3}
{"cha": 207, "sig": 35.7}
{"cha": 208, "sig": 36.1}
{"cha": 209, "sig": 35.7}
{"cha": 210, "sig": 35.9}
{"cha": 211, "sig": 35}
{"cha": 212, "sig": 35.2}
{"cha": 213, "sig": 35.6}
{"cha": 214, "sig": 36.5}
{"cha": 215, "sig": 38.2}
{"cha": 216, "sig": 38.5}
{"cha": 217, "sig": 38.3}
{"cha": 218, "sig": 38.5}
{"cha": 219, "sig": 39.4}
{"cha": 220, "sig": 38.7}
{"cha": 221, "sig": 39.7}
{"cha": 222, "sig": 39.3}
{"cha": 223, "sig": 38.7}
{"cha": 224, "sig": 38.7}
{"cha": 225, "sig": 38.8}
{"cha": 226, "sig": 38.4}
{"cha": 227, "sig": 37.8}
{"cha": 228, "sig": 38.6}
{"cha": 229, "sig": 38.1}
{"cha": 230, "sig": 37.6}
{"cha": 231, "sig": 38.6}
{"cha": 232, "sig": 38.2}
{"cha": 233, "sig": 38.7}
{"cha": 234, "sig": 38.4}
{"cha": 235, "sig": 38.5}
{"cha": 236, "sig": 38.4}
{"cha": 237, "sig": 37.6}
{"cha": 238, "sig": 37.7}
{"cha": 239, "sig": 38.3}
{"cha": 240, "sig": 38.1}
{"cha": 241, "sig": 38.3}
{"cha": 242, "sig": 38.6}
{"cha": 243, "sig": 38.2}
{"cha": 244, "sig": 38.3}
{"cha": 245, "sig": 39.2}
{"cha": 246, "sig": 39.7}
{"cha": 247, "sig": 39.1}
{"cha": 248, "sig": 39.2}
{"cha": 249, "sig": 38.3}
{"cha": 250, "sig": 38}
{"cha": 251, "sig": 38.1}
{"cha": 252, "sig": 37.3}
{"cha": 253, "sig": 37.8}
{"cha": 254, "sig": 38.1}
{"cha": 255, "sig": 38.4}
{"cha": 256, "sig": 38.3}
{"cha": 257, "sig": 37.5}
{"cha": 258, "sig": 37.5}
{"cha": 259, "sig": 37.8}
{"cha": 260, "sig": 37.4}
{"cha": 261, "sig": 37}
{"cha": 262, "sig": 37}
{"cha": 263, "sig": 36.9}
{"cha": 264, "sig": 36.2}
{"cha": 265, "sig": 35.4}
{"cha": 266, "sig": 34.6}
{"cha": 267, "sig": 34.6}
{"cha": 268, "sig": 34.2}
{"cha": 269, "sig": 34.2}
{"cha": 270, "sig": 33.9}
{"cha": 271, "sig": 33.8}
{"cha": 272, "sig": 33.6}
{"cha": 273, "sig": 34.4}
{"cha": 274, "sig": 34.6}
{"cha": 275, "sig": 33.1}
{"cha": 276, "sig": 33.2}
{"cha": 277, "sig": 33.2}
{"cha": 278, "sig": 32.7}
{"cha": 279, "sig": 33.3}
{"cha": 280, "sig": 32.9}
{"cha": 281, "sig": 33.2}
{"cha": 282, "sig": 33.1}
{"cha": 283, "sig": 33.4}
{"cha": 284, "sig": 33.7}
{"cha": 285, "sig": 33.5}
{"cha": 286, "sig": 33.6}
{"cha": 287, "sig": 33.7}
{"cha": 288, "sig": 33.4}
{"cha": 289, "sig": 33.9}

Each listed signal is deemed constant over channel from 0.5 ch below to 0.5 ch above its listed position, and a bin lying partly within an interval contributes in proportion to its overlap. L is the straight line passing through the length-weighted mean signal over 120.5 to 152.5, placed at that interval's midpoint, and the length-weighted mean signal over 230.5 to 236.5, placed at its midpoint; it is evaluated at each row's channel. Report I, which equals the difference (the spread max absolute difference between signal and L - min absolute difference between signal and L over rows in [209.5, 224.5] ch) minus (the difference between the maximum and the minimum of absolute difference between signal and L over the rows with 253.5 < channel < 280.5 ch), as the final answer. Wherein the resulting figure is 3.2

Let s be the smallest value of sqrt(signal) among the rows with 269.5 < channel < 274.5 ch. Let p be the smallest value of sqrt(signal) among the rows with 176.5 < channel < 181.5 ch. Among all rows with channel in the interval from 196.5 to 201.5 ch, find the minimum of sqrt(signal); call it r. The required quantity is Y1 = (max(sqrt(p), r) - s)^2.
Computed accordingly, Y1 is 0.06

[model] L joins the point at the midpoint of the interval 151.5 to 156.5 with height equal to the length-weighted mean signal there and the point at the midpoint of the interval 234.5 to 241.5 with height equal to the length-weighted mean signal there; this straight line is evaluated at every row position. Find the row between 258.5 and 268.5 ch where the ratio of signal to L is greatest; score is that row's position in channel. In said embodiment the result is 259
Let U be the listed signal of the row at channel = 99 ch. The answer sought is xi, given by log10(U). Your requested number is 1.67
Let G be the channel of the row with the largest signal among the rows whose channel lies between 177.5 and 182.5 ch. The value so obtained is 178 ch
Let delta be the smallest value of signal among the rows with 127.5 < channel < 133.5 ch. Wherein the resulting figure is 45.2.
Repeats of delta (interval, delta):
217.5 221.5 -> 38.5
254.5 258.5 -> 37.5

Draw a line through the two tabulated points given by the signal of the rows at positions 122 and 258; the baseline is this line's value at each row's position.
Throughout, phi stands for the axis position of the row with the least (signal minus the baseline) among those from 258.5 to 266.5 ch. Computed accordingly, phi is 266 ch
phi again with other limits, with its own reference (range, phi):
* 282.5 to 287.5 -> 283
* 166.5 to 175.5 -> 167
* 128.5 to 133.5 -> 131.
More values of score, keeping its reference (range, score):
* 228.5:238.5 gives 236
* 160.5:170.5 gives 168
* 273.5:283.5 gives 274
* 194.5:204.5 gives 196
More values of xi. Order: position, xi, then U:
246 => 1.60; 39.7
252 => 1.57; 37.3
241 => 1.58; 38.3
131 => 1.67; 46.4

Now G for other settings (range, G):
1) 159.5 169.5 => 168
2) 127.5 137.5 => 130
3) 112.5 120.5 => 113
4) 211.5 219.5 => 219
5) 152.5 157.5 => 153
